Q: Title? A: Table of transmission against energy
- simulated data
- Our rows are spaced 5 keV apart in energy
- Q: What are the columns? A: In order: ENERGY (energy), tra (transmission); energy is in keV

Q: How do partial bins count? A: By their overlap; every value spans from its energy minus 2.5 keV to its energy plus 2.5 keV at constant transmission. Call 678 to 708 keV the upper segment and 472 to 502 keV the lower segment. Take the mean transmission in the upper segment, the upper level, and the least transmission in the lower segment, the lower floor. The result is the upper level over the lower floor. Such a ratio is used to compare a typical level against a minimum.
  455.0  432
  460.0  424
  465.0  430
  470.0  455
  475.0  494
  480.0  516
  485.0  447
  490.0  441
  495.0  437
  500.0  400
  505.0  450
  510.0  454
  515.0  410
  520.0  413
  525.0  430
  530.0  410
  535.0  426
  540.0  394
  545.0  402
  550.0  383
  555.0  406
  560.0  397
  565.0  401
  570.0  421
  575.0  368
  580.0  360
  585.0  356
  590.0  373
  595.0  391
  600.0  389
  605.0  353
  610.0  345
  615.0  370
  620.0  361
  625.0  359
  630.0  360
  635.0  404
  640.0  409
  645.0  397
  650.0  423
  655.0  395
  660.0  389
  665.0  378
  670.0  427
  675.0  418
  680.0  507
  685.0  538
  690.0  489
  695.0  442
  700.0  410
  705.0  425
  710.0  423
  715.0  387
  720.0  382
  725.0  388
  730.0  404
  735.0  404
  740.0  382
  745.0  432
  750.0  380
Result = 1.17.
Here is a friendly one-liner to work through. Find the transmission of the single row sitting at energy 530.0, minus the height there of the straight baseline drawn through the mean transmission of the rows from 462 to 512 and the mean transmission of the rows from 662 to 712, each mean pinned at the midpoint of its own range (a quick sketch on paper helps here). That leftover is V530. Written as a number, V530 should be -41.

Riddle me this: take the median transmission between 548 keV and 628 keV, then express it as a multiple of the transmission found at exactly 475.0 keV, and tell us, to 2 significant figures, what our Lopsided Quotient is 0.75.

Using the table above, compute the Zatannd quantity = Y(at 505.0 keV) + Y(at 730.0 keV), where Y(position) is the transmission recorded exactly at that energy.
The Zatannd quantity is 854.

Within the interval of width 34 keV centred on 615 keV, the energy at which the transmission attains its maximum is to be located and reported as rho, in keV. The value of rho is 600.0 keV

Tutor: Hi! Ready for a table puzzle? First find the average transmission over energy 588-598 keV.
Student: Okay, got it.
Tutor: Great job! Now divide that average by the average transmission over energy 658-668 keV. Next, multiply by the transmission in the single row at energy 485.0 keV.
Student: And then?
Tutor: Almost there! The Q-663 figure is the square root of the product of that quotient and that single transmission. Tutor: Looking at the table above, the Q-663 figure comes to 21.1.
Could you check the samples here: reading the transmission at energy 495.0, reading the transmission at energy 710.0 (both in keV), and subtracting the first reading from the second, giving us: -14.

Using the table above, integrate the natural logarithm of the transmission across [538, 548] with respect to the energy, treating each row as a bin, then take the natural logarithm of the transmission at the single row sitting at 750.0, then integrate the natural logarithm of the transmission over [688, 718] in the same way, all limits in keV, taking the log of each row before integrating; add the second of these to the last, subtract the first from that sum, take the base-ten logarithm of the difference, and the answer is 2.11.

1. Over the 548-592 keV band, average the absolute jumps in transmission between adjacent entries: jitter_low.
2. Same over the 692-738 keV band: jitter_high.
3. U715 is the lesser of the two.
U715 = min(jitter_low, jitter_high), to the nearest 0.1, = 14.0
